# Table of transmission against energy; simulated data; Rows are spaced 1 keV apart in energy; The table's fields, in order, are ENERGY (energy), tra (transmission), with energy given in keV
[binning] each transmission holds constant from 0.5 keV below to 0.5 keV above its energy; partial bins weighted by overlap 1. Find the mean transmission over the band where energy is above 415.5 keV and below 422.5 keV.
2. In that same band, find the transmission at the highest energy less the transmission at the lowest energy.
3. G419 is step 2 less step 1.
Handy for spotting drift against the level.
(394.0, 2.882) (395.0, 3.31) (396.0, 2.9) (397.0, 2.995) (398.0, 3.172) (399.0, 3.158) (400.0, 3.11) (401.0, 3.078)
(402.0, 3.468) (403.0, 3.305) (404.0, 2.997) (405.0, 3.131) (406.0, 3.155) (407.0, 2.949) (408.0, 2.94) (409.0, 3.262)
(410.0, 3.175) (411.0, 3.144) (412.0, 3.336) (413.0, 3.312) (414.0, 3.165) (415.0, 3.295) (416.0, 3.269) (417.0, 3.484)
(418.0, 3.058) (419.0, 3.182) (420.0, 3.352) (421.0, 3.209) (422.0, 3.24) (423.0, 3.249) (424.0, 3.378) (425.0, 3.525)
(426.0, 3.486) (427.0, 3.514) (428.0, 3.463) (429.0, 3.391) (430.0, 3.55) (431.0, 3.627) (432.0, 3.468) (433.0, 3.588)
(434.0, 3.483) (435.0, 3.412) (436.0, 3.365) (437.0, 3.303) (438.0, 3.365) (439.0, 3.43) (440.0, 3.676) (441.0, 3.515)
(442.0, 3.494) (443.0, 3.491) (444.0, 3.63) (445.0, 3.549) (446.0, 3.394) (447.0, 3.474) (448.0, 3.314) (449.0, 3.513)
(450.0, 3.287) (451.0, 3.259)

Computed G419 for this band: -3.29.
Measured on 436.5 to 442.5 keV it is -3.27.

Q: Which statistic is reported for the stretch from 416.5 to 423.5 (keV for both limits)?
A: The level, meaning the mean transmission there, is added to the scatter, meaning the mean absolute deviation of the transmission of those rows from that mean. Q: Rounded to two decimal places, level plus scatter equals 3.35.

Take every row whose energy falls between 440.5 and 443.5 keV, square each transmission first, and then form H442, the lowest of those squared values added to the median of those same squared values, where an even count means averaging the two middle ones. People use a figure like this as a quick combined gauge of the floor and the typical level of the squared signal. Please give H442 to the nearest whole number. 24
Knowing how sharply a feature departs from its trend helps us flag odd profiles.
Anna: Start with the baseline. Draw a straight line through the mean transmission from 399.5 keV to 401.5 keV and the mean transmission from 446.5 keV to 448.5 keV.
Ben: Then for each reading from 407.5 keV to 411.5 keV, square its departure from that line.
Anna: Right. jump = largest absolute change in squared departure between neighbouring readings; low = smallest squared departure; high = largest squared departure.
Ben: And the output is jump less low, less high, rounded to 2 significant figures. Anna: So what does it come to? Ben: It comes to -0.013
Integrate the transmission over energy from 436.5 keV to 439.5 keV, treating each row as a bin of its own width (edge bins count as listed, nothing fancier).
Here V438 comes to 10.1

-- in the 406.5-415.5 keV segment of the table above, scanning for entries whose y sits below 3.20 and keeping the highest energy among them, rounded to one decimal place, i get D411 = 414.0 keV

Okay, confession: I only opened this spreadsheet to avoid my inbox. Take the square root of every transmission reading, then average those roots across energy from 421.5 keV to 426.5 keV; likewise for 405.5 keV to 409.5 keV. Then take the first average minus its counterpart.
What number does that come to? 0.08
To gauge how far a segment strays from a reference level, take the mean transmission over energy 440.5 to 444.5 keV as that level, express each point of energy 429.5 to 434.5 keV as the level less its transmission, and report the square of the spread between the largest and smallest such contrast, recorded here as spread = 0.025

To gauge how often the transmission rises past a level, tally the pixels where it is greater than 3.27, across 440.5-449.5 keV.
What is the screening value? 9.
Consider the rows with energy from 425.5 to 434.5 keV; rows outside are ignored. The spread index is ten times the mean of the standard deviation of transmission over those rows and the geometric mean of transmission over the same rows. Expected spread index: 17.9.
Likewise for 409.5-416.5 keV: 16.6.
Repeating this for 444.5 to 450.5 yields 17.6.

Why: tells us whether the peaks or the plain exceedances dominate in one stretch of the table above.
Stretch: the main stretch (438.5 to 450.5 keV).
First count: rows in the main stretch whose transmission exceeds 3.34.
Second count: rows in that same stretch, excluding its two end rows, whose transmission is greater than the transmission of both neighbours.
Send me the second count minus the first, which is -6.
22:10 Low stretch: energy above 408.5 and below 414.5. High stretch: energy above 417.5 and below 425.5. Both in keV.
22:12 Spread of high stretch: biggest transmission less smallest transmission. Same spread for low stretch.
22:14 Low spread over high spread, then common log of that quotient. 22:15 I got -0.39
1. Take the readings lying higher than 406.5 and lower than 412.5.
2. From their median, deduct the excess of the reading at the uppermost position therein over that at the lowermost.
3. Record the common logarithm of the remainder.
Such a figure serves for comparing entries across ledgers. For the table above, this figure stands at 0.44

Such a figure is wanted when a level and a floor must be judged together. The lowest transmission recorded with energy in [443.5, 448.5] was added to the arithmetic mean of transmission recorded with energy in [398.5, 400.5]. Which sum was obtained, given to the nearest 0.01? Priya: 6.45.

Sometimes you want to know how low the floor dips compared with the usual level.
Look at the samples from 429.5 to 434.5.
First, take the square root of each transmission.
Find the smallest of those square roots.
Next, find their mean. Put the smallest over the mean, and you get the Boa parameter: 0.989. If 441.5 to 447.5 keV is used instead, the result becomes 0.984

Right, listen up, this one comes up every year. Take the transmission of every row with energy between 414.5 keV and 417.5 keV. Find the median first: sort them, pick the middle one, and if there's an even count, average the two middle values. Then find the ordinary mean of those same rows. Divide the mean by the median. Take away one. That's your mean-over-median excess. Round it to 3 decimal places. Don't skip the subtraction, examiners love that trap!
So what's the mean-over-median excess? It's 0.016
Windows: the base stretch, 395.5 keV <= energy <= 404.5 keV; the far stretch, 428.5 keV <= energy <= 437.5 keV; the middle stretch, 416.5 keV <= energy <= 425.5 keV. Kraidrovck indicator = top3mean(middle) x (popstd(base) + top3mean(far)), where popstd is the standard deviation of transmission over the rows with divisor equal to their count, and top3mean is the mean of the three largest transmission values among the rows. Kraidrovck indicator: 13.0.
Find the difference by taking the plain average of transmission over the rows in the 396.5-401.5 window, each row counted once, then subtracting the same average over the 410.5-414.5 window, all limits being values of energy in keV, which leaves -0.14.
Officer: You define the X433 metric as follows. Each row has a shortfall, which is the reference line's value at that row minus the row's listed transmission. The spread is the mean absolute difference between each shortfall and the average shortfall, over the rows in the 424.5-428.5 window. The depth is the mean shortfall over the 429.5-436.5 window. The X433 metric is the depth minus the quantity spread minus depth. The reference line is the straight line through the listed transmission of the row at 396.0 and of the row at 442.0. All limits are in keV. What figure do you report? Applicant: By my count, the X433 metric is -0.27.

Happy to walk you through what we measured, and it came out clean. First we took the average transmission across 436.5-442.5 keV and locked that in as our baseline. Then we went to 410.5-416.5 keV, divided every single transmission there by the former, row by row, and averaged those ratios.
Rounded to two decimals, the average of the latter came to 0.94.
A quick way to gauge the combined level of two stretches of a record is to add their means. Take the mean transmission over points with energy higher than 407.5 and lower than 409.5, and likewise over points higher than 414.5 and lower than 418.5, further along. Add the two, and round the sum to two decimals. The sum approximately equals 6.38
